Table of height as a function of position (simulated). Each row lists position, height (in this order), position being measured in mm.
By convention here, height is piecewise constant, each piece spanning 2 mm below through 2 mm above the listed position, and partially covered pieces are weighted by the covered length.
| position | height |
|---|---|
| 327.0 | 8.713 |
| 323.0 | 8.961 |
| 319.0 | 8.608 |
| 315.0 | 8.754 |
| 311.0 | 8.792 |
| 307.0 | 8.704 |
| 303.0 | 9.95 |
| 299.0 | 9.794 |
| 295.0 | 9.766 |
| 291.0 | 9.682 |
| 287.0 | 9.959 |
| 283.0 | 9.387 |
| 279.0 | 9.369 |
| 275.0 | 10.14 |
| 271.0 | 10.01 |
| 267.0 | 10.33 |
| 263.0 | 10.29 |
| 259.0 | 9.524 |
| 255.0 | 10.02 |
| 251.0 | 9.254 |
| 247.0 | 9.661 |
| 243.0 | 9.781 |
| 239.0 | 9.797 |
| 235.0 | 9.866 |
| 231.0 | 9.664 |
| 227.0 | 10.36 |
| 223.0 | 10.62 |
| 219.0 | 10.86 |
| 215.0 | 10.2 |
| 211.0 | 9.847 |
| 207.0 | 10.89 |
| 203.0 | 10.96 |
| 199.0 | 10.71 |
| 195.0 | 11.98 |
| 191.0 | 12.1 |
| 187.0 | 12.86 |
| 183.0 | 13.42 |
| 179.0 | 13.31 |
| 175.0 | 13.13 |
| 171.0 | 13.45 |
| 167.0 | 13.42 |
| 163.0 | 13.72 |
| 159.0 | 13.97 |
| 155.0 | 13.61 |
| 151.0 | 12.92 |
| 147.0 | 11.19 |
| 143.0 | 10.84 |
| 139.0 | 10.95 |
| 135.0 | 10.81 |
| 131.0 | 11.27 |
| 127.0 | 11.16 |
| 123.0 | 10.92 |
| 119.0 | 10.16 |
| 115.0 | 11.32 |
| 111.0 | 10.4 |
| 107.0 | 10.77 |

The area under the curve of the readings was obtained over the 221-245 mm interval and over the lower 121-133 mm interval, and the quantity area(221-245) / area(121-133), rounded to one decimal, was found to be 1.8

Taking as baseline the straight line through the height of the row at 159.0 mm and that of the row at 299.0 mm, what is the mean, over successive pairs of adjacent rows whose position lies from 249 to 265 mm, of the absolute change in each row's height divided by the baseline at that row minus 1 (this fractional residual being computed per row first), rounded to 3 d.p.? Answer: 0.064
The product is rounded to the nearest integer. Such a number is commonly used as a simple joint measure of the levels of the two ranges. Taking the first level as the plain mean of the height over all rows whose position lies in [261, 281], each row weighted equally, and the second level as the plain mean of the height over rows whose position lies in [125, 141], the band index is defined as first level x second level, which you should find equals 111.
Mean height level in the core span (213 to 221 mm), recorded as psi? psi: 10.5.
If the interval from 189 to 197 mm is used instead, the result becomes 12.0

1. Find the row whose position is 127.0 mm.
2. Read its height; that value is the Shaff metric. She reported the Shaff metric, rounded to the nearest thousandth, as 11.160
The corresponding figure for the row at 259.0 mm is 9.524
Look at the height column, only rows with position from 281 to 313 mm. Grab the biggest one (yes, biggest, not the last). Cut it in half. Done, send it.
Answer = 4.98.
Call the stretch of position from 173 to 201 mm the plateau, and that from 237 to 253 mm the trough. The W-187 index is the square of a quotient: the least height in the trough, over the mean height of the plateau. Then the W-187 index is 0.55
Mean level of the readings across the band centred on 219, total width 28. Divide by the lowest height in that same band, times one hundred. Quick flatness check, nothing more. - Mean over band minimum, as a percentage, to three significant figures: 107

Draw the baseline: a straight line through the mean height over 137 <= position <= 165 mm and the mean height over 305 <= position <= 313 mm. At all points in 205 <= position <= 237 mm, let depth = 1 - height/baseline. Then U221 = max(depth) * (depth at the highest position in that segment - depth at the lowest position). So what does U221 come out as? 0.0040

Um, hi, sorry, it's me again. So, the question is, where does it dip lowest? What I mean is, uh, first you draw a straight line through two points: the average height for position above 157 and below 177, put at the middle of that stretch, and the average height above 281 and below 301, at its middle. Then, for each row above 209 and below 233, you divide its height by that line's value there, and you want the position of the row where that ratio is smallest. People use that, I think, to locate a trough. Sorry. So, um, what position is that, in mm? 211.0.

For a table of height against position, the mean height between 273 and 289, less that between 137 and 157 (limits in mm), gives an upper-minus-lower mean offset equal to -2.2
